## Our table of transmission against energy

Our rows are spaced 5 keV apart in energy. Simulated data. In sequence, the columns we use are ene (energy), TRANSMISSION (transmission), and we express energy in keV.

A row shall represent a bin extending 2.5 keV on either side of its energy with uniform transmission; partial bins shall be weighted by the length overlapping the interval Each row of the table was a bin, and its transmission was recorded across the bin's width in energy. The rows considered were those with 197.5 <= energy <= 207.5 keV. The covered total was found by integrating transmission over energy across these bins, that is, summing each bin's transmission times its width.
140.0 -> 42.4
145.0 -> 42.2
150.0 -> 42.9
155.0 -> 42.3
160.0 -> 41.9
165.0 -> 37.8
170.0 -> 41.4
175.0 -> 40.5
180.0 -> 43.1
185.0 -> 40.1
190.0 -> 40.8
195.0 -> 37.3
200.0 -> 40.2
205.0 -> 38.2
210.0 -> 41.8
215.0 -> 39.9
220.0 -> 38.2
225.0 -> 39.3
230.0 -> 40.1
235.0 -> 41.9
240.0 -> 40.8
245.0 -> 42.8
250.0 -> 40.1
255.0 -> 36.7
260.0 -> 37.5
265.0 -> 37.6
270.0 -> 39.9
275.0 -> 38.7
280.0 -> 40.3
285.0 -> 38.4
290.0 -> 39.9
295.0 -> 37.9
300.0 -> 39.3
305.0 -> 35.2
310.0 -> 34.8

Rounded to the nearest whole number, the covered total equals 392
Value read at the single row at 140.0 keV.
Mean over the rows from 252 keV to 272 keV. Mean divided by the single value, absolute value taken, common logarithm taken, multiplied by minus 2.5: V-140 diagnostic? 0.121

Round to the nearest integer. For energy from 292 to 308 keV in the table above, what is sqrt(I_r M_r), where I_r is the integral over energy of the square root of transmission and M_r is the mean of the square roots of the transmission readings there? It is 24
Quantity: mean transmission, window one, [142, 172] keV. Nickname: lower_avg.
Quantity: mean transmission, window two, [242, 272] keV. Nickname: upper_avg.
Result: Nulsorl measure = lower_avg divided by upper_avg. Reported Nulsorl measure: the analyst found 1.059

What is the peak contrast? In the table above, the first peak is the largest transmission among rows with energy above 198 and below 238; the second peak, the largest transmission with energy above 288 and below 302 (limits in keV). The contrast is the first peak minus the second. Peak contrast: 2.0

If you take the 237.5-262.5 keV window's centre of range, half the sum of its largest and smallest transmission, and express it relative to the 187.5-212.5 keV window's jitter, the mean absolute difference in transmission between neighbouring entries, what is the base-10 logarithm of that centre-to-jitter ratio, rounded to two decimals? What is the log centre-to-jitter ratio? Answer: 1.12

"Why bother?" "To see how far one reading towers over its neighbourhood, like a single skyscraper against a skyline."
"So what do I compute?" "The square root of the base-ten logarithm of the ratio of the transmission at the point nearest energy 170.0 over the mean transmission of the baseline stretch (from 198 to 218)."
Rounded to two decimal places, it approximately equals 0.12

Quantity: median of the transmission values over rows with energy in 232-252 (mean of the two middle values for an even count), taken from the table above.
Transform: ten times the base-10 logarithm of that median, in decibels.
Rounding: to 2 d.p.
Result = 16.16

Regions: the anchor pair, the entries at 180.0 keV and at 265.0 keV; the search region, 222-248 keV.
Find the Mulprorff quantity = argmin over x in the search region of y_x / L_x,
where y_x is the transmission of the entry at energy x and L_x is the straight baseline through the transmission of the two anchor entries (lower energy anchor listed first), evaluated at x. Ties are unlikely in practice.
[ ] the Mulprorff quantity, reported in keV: 225.0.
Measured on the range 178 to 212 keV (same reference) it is 195.0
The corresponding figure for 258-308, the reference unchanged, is 260.0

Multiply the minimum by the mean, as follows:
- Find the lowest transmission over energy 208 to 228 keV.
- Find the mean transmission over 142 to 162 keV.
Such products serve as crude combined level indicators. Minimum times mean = 1617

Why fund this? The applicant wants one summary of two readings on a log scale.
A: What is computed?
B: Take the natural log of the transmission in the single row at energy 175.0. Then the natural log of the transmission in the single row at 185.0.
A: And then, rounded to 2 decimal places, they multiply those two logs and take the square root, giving 3.70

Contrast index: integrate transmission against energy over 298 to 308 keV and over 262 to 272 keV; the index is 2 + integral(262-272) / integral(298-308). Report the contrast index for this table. 3.04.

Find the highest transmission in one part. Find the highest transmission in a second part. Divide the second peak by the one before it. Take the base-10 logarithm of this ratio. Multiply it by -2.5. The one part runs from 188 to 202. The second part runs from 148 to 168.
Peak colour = -0.054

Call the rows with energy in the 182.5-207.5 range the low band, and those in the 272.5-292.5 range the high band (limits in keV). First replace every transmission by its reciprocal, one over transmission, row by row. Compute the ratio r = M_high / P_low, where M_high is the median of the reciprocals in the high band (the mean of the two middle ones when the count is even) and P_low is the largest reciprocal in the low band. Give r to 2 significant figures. 0.95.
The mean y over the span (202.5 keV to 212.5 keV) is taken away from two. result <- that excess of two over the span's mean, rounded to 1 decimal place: -38.0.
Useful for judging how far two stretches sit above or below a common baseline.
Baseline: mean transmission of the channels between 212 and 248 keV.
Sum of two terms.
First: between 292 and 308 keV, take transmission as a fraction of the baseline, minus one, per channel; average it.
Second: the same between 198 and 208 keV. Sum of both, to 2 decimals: -0.10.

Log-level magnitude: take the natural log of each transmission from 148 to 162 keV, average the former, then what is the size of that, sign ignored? 3.75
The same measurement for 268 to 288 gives 3.67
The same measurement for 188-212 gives 3.68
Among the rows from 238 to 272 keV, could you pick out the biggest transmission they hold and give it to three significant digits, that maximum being 42.8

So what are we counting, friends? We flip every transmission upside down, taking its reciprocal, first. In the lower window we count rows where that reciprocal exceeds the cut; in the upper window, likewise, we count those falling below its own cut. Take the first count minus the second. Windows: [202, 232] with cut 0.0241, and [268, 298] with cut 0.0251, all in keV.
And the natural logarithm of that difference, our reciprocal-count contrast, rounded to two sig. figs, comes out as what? 0.69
